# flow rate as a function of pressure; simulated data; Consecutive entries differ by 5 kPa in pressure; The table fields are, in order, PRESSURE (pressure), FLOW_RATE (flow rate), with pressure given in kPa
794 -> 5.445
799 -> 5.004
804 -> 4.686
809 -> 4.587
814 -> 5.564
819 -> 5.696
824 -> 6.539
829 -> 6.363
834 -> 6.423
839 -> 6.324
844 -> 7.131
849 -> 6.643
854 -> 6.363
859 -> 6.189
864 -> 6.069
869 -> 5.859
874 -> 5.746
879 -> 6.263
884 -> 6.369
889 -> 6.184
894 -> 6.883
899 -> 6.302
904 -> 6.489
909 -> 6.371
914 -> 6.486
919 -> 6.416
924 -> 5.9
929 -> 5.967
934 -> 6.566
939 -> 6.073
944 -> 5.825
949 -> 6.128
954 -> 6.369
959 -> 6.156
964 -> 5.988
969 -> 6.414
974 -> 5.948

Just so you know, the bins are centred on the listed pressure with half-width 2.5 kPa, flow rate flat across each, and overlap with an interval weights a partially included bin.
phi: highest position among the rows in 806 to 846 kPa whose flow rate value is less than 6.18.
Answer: 819 kPa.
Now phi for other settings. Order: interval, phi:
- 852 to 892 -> 874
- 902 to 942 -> 939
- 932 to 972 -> 964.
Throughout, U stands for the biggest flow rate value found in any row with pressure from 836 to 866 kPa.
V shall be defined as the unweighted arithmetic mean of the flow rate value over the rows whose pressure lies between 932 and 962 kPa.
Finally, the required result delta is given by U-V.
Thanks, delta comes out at 0.9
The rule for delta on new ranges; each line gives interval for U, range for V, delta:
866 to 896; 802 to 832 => 1.3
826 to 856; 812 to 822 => 1.5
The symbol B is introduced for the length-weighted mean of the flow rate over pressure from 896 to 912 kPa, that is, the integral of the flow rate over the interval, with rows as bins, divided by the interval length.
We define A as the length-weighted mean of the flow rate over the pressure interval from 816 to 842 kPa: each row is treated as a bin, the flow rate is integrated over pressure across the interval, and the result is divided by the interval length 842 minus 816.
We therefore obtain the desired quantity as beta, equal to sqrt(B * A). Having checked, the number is 6.34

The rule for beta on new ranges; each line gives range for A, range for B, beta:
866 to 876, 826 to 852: 6.18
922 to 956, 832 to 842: 6.26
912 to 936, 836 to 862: 6.39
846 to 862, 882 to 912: 6.42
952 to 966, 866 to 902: 6.20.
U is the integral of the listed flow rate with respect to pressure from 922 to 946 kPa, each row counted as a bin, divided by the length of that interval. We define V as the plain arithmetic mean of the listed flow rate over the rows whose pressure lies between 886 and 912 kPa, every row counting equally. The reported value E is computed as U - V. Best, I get -0.4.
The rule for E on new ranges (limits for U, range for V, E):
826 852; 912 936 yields 0.3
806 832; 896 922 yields -0.7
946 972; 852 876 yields 0.2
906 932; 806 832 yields 0.5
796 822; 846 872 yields -1.1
